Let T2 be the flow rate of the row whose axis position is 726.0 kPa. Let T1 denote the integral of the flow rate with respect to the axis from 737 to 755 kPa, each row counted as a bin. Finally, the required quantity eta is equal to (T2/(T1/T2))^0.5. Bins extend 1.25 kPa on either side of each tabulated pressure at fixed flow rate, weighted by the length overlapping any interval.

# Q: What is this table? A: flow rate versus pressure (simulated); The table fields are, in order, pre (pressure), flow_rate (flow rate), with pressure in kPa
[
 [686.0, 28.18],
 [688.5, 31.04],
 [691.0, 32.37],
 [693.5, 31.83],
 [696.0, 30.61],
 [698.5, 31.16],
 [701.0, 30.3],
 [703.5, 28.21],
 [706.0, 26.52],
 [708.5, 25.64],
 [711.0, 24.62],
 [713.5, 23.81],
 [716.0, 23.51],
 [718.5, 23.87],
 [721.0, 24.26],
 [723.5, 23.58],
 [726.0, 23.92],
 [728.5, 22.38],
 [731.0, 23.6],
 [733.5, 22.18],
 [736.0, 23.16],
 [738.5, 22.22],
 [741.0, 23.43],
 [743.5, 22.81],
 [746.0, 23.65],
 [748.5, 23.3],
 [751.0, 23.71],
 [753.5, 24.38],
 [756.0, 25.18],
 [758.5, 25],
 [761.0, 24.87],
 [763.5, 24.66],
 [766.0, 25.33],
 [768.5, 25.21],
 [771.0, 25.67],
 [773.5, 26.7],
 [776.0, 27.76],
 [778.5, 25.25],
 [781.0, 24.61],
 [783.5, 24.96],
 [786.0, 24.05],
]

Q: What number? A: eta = 1.2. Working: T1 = 421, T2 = 23.92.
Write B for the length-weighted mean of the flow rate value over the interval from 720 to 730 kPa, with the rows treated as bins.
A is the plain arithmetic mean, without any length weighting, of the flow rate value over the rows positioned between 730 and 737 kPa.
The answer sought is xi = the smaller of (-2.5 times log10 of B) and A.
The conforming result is -3.429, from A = 23.0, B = 23.5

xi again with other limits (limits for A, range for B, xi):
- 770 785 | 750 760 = -3.477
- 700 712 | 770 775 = -3.549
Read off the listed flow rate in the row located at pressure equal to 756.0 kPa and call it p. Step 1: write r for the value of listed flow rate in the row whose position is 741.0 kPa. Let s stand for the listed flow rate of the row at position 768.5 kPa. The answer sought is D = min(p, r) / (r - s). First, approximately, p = 25.18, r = 23.43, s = 25.21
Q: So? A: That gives -13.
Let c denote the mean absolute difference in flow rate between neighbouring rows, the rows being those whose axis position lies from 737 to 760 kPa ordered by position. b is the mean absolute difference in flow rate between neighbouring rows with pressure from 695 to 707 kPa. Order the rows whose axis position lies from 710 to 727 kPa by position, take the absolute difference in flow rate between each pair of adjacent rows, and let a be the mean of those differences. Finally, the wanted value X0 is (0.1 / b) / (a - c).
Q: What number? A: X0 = -0.5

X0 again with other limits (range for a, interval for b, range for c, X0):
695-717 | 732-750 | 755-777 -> 0.2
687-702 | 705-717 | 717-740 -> -3.4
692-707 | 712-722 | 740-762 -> 0.4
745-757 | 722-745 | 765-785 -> -0.3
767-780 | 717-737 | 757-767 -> 0.1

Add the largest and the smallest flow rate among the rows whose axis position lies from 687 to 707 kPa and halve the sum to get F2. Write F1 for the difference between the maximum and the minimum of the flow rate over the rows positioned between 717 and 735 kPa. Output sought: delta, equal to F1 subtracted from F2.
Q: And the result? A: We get 27.4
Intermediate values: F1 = 2.08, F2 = 29.4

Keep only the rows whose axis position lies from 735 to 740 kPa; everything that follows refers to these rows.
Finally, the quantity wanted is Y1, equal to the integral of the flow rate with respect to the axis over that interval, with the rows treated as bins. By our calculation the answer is 114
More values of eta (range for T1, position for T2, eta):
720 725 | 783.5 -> 2.3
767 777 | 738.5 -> 1.4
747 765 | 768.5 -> 1.2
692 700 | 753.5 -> 1.5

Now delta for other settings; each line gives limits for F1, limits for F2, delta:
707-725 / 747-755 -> 21.7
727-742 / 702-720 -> 24.4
